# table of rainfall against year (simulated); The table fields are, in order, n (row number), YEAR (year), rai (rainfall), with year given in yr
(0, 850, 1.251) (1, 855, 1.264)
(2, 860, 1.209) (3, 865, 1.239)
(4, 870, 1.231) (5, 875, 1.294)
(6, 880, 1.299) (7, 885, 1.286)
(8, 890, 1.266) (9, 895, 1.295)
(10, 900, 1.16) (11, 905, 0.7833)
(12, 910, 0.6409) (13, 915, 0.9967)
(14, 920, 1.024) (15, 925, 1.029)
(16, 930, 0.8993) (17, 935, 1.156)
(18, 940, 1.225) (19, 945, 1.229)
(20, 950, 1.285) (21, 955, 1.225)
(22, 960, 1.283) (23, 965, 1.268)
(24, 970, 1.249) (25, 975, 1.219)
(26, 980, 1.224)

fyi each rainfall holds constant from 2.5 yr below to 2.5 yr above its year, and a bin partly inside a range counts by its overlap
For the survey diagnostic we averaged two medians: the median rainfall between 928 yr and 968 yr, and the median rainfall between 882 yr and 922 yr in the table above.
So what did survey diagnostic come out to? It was 1.16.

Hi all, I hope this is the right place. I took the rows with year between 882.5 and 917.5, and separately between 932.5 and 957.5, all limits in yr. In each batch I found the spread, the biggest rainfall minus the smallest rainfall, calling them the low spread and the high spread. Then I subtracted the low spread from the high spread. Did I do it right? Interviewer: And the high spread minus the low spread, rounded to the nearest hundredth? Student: -0.53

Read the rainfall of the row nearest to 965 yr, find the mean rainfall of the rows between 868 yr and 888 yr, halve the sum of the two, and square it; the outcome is 1.62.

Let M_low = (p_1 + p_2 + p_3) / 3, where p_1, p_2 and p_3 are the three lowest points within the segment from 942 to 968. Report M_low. 1.24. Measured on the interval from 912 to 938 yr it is 0.97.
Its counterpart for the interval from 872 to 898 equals 1.28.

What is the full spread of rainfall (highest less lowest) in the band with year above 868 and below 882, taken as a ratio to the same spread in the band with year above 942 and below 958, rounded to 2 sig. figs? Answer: 1.1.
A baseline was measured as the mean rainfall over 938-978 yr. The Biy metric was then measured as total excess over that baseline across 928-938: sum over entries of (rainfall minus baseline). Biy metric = -0.44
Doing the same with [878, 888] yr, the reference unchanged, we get 0.09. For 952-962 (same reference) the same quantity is 0.01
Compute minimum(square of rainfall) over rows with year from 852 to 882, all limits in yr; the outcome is 1.46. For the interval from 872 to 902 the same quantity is 1.35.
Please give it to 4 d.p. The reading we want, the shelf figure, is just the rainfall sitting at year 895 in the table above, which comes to 1.2950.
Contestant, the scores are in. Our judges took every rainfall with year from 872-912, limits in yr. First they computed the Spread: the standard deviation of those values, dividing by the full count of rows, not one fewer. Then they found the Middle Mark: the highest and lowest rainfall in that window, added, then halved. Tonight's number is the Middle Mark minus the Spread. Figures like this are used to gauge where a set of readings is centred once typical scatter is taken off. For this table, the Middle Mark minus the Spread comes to 0.72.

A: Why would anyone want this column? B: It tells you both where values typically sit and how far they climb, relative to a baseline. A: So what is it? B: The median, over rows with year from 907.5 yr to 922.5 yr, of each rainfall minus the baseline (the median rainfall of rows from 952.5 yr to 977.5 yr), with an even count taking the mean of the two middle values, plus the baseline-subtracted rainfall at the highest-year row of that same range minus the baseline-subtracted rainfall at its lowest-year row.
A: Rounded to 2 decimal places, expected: 0.13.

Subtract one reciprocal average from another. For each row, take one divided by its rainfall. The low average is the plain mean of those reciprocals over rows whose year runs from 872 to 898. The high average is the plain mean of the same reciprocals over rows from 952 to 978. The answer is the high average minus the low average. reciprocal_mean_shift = 0.02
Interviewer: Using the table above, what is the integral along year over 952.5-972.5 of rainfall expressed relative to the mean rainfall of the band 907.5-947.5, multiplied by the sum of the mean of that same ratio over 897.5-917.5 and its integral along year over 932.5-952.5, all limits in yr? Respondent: 607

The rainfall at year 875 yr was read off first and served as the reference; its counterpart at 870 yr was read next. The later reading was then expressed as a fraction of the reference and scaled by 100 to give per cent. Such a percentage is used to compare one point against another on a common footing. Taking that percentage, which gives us 95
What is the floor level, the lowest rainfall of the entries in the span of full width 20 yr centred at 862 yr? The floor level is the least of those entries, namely 1.209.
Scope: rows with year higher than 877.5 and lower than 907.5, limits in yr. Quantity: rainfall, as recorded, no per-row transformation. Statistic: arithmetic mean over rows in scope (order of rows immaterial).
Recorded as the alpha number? 1.18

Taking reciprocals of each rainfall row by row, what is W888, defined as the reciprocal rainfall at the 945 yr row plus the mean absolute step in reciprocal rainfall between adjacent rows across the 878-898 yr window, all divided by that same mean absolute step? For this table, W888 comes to 66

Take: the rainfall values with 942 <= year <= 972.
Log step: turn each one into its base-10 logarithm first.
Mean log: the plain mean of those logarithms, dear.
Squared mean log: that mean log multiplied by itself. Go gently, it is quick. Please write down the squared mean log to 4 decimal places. 0.0098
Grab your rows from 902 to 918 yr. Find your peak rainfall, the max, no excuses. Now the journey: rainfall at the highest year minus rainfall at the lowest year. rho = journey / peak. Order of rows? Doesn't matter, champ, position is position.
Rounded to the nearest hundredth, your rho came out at 0.21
